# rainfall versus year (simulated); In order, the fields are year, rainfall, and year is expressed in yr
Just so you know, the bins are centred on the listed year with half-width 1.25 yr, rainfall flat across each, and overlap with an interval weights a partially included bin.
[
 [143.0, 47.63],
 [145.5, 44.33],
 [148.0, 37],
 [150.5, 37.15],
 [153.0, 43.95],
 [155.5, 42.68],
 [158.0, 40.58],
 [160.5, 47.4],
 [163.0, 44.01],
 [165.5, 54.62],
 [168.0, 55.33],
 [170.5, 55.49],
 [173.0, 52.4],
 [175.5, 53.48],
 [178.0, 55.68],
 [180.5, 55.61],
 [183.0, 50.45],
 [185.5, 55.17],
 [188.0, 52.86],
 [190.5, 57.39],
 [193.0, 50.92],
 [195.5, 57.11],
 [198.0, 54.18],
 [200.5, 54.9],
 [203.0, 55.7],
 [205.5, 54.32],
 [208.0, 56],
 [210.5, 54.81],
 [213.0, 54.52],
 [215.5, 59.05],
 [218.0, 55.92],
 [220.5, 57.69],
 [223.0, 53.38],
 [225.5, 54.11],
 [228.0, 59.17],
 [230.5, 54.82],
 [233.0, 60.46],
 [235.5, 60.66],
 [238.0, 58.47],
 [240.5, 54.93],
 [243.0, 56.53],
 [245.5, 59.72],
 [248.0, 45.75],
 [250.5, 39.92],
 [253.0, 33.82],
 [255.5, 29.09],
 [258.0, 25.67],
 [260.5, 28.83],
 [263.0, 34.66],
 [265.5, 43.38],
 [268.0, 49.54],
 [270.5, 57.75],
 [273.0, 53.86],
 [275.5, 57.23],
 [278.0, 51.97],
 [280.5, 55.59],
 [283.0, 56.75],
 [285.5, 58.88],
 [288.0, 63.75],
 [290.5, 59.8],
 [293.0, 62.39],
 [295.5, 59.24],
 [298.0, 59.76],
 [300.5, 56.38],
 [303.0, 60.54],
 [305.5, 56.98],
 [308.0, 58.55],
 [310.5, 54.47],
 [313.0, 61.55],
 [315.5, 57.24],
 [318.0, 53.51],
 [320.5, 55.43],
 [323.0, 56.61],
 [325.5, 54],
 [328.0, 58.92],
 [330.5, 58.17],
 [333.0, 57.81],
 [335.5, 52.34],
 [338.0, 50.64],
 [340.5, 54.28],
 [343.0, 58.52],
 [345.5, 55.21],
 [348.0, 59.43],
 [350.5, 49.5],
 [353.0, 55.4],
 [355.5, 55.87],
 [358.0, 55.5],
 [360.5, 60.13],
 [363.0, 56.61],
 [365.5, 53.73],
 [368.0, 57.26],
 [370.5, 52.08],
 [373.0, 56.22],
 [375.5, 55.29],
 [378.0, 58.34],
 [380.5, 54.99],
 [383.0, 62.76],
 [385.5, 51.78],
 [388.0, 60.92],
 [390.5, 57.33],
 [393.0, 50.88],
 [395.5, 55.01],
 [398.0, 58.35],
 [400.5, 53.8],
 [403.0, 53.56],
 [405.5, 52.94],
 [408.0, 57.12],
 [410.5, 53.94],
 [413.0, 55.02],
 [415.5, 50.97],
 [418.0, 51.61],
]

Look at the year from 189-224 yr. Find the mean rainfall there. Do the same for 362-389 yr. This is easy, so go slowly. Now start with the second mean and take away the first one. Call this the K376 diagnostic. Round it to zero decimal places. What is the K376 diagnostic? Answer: 1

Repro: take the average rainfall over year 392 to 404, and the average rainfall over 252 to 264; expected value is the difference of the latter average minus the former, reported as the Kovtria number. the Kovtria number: -24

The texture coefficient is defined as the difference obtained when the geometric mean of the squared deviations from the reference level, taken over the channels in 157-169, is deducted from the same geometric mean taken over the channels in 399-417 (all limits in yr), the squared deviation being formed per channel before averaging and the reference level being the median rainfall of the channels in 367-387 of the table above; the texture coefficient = -10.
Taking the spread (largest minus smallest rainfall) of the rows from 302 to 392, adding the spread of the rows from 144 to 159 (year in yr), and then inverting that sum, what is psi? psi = 0.049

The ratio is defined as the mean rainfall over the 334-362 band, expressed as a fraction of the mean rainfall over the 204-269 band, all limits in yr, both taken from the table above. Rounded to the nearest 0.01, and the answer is 1.11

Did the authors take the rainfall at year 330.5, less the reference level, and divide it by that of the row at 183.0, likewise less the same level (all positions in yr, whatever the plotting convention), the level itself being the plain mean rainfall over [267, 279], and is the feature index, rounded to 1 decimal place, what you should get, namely -1.1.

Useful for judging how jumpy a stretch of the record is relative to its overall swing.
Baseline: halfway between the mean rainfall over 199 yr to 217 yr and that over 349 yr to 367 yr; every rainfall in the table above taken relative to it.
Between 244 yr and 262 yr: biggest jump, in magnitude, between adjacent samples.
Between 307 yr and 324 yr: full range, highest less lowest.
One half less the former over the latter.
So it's -1.24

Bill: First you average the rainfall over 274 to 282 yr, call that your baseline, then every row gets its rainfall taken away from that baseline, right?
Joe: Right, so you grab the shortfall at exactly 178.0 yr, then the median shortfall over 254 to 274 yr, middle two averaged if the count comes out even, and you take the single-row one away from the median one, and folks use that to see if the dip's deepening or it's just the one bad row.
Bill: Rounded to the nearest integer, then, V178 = 17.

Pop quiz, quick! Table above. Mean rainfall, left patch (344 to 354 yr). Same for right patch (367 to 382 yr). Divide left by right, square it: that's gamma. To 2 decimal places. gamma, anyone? 0.97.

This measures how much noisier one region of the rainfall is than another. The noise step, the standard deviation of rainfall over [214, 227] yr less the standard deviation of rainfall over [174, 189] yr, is 0.3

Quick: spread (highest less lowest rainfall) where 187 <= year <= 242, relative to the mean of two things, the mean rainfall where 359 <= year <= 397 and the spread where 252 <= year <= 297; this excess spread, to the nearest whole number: -37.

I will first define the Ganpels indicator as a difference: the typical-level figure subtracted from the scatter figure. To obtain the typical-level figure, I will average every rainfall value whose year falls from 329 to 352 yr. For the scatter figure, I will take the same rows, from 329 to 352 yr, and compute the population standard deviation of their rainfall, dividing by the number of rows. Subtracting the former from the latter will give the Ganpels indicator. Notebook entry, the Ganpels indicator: -52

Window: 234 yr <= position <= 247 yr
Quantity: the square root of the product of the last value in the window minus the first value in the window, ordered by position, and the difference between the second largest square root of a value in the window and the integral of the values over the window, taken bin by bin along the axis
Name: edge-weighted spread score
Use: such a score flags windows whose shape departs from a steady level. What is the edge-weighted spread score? 26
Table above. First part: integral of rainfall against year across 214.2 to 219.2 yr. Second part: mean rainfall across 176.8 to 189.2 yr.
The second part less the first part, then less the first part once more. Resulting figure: -521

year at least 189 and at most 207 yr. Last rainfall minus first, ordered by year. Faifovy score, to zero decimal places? -3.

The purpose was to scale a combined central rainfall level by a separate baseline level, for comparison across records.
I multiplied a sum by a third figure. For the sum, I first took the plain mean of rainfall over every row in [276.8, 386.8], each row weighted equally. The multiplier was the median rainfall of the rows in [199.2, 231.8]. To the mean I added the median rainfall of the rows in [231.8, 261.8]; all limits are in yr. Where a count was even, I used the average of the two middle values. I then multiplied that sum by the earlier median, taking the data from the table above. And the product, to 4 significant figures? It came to 5876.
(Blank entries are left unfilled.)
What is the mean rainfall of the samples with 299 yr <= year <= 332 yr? 57.1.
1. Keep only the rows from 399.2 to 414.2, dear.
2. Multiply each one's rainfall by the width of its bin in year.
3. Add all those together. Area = 816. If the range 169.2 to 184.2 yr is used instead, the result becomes 808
